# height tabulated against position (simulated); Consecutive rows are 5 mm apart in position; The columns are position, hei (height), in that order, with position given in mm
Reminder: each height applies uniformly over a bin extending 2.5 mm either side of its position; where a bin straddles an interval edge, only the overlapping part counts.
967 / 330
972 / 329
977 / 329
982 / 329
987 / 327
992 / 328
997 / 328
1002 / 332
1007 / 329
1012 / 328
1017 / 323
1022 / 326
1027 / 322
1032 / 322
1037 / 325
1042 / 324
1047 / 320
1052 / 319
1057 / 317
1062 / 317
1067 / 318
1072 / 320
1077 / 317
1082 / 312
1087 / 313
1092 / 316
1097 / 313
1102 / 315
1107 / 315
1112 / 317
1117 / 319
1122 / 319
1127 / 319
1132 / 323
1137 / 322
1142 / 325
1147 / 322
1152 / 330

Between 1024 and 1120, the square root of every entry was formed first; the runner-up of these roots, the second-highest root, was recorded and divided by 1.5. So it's 12.0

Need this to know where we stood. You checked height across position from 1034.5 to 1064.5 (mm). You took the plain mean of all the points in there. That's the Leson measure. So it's 320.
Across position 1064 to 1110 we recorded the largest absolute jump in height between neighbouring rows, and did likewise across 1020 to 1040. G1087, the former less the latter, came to 1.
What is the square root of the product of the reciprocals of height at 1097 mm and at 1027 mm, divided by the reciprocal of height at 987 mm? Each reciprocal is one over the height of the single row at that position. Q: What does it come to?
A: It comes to 1.03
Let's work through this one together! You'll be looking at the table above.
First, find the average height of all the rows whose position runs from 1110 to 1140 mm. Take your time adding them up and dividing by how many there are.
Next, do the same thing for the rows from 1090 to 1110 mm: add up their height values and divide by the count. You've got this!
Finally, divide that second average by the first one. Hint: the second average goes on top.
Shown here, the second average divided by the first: 0.984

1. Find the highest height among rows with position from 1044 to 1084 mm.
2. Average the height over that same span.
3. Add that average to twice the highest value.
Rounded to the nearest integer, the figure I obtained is 958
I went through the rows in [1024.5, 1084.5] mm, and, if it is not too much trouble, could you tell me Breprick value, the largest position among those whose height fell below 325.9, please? 1082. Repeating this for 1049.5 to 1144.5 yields 1142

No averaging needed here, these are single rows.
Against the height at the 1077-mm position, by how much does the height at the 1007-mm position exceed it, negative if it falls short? 12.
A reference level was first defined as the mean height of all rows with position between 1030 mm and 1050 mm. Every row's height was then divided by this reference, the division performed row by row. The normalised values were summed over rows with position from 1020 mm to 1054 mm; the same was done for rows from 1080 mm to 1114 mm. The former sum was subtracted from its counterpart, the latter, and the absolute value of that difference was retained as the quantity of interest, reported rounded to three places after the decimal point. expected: 0.177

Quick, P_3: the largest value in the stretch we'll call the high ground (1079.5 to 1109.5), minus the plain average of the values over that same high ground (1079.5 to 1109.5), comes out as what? 2.0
